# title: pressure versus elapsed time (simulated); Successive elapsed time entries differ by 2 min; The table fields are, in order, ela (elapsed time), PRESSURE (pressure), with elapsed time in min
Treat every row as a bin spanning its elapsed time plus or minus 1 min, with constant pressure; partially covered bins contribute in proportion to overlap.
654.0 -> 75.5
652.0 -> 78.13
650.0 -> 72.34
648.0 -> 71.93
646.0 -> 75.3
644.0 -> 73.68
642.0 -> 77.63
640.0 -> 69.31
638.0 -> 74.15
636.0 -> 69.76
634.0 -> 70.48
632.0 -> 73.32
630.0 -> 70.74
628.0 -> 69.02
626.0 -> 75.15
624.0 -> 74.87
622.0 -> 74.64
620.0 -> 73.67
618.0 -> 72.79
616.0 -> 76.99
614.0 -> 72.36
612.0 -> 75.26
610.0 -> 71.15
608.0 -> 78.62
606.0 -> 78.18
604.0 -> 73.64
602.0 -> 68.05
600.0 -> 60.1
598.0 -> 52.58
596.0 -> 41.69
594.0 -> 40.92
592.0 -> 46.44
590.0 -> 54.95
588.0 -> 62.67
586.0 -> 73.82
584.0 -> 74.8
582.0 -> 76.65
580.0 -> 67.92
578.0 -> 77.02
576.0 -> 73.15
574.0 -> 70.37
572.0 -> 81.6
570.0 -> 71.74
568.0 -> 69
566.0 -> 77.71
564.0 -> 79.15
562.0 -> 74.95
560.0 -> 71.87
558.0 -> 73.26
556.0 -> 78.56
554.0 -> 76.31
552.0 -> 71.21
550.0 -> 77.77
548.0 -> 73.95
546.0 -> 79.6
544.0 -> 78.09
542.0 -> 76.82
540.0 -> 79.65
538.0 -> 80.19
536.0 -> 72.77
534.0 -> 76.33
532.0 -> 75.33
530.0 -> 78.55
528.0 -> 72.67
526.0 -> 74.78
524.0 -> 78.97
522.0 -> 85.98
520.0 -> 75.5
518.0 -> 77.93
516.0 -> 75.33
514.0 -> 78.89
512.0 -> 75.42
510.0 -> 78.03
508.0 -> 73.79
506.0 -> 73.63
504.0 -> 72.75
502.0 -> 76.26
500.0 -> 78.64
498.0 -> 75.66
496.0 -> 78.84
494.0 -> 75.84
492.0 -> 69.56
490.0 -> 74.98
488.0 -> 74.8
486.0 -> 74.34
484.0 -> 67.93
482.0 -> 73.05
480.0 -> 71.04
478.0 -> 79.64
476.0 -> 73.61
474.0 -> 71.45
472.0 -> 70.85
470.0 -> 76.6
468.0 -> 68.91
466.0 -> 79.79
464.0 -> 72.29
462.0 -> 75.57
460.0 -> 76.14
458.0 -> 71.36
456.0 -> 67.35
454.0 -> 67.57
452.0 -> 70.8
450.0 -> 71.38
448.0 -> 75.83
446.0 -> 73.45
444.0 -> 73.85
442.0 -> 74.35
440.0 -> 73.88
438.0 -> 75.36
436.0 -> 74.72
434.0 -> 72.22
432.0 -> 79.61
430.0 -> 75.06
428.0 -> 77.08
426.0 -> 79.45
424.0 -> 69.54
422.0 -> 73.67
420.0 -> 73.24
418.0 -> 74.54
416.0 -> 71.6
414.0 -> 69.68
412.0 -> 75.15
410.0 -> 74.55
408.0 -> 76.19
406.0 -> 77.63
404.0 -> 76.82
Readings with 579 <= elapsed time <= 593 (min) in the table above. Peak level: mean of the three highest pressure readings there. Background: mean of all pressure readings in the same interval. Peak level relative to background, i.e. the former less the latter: 9.8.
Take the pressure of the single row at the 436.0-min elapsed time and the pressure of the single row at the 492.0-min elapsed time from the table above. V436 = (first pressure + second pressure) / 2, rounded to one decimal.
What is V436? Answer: 72.1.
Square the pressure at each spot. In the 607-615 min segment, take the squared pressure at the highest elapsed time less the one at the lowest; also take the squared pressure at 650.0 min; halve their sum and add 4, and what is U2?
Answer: 2148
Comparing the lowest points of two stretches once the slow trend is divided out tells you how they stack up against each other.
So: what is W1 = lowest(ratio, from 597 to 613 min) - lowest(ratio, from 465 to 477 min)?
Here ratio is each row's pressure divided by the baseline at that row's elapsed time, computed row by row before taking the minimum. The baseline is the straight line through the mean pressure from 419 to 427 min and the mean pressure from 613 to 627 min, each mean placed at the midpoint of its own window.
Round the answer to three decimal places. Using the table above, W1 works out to -0.223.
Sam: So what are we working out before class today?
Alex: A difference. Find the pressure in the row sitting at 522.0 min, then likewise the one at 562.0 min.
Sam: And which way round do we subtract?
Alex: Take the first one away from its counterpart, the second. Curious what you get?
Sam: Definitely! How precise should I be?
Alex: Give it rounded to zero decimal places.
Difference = -11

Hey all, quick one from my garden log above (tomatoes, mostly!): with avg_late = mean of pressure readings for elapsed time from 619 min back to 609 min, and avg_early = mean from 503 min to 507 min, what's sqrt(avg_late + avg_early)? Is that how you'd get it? 12.12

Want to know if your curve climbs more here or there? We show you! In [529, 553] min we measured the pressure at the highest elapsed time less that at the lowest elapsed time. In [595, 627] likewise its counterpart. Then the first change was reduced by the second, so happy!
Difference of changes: -41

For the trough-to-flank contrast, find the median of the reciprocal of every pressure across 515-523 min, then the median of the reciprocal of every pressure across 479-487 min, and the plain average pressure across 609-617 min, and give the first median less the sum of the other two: -73.9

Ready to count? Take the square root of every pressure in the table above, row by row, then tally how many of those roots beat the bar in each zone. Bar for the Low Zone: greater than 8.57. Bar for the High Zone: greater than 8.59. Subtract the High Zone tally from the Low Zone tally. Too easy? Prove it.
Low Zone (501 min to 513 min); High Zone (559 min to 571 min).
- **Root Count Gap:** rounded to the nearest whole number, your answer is 2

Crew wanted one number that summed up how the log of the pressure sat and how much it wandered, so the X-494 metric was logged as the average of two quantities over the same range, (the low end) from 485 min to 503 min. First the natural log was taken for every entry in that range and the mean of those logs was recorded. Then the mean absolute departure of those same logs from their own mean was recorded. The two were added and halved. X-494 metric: 2.173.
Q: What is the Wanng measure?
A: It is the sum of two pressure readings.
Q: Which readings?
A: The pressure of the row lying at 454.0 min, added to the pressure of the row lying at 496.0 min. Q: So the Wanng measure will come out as 146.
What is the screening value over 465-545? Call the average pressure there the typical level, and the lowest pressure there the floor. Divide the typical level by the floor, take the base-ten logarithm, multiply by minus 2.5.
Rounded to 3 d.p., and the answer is -0.116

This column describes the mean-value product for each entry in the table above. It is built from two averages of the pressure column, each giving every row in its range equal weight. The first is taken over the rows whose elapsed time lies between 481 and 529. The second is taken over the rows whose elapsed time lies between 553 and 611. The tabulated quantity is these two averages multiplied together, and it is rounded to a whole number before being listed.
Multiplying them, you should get 5203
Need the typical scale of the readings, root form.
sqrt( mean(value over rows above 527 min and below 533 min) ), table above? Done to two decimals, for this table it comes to 8.69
